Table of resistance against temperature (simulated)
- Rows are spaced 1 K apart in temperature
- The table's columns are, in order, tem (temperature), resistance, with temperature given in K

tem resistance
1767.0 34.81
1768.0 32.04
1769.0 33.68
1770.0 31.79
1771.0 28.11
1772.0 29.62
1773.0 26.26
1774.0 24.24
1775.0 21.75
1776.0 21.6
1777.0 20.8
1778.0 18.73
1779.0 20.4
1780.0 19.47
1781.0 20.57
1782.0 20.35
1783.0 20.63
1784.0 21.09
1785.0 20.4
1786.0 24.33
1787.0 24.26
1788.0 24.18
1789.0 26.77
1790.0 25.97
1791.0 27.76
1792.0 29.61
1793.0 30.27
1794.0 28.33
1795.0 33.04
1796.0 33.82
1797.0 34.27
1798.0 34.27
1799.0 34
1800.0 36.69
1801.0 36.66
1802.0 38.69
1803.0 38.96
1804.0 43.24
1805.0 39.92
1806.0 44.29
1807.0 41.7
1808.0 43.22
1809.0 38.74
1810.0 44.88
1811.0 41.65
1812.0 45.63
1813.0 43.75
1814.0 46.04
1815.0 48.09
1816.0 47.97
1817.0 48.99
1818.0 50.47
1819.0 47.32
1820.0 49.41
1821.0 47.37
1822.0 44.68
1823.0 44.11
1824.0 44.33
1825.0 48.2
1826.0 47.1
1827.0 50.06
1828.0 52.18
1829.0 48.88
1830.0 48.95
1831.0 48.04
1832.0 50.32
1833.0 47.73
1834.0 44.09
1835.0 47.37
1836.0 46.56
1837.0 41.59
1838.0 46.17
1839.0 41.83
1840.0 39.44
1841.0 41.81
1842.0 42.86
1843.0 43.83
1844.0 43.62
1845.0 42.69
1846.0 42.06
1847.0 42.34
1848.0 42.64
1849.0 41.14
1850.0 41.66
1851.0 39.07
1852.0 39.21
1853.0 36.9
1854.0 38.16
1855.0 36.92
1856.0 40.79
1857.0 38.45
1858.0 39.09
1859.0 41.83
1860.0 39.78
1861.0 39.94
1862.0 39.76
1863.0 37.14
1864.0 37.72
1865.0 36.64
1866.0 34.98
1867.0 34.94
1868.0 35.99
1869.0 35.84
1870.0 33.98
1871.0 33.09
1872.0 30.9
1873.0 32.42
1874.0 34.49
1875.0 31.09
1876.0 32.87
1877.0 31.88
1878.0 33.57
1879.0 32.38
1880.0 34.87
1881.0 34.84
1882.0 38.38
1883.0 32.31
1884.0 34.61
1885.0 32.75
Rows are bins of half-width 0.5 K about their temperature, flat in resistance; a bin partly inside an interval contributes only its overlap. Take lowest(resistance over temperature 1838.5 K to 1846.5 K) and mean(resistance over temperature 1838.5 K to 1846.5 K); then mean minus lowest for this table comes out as 3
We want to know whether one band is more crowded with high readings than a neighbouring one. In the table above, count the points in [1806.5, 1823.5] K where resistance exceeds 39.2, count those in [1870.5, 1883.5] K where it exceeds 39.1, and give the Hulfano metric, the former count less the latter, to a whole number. 16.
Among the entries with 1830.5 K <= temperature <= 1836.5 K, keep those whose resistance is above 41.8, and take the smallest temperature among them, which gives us 1831.0 K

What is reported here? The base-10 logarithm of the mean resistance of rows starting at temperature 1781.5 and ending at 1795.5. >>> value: 1.41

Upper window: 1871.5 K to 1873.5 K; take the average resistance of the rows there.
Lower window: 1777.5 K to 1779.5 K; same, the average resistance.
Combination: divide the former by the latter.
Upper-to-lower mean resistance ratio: 1.62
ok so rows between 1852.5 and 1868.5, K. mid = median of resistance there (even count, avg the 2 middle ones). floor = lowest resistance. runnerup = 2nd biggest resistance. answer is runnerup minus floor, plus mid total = 44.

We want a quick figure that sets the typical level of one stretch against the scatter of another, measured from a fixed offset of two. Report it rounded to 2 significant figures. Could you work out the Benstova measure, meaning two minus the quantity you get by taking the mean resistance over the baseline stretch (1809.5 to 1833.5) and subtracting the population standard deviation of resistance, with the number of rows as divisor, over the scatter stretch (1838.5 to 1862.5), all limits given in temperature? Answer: -43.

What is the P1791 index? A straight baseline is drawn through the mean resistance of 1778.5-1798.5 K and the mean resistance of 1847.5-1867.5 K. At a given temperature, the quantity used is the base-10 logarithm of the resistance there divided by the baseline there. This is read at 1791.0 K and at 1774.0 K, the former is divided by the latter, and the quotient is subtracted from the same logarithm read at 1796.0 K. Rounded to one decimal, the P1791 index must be -1.1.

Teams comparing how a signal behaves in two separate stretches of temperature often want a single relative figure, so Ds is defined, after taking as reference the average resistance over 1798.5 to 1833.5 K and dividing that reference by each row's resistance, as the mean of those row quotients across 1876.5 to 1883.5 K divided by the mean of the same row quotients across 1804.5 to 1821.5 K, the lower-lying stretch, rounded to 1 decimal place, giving 1.3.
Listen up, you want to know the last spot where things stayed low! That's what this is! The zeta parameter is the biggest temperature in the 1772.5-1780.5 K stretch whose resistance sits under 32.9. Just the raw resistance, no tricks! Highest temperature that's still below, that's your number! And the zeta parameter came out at 1780.0 K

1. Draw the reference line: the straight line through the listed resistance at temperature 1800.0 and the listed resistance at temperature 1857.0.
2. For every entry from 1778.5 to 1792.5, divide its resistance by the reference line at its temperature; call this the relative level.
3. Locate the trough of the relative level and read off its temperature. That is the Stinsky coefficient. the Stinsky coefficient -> 1780.0 K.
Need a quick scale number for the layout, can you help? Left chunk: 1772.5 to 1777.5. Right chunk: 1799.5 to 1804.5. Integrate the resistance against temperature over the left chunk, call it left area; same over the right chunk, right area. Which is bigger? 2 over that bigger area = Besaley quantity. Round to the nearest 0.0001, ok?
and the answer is 0.0103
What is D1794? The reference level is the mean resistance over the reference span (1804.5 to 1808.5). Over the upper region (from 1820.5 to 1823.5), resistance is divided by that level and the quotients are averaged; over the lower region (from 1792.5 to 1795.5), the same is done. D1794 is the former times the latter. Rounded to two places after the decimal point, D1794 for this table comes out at 0.78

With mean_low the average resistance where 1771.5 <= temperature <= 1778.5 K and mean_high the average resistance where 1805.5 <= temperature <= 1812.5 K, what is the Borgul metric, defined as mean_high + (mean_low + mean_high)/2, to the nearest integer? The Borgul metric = 76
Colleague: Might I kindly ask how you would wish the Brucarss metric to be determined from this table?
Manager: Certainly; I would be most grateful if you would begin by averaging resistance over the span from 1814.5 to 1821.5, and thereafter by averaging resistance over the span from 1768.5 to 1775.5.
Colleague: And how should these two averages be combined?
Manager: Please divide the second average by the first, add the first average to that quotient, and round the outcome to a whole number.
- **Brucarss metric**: 49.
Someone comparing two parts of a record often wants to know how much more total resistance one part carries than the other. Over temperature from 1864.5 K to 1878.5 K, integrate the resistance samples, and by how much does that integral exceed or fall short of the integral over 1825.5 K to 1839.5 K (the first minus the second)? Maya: -188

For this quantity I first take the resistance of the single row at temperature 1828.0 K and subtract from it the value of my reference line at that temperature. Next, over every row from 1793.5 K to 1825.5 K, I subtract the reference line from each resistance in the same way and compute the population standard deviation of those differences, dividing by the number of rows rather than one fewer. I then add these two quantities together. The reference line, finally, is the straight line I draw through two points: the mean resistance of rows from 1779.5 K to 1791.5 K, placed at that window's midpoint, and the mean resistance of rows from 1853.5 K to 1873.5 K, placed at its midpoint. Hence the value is 26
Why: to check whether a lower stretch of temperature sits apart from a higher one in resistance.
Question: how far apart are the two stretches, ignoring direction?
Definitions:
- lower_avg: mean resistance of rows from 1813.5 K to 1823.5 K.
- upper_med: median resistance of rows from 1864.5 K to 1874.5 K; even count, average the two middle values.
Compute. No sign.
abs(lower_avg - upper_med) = 12.7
